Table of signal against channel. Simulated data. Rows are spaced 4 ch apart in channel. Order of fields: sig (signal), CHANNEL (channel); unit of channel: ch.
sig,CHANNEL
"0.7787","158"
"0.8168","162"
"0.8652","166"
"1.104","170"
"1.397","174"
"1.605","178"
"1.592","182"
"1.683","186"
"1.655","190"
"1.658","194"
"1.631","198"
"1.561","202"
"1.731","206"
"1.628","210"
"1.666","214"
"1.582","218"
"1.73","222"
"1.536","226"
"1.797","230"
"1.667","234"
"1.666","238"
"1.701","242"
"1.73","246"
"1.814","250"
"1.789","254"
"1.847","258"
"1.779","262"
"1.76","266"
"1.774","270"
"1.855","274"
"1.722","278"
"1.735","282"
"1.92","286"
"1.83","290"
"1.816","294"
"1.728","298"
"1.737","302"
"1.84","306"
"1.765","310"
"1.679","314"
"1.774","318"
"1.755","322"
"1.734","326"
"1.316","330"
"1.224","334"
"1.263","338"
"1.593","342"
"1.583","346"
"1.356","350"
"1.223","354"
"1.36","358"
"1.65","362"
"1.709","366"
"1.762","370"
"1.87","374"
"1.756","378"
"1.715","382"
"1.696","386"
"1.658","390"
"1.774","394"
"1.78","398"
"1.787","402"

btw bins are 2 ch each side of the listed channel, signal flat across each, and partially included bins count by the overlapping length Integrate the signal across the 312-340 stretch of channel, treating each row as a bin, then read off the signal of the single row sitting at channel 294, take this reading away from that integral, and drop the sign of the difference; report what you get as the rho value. 41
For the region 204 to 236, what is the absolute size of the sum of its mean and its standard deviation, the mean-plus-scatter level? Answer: 1.75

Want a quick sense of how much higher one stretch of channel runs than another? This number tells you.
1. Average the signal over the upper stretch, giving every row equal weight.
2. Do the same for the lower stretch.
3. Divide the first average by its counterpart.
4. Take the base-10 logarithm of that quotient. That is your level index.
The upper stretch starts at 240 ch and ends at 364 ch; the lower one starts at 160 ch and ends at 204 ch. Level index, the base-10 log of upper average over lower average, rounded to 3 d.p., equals 0.071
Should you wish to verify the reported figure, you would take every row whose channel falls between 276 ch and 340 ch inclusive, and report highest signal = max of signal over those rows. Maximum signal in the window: 1.92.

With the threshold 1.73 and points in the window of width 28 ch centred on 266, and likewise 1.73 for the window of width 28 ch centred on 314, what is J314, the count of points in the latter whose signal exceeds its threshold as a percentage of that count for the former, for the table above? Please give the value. 100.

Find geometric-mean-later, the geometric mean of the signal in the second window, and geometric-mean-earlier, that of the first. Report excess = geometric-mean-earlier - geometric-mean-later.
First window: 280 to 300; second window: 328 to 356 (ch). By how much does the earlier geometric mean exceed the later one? 0.45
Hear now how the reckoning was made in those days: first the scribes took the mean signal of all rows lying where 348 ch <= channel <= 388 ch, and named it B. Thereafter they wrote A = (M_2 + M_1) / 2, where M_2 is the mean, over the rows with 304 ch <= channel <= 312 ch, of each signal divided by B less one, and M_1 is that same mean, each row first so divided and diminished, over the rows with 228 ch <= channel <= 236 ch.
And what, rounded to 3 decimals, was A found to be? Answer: 0.098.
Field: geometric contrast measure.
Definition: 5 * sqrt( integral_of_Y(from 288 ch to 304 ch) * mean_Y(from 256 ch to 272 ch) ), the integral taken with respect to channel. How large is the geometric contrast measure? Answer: 35.7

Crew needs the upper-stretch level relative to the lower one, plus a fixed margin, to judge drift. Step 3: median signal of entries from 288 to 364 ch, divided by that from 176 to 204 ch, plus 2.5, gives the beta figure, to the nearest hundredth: 3.53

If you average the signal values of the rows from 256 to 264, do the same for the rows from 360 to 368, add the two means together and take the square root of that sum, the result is 1.87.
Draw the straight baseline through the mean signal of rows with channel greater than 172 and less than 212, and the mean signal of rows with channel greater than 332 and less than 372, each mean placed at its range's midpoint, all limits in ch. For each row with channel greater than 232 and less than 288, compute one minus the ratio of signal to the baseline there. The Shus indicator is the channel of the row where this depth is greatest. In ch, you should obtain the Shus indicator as 234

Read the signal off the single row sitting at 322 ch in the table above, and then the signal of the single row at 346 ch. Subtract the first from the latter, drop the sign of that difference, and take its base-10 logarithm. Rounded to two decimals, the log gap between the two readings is -0.76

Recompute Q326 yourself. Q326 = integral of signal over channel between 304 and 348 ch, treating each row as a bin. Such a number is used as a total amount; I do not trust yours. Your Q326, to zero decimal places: 70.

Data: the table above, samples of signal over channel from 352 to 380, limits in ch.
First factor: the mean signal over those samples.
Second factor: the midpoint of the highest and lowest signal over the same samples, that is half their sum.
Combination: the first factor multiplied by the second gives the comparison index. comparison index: 2.50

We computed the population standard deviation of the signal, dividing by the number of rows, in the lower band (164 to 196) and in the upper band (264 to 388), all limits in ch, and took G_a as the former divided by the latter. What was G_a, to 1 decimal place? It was 1.5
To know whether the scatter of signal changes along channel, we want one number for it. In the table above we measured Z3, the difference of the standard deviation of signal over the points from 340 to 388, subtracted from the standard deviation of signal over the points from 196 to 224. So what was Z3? -0.13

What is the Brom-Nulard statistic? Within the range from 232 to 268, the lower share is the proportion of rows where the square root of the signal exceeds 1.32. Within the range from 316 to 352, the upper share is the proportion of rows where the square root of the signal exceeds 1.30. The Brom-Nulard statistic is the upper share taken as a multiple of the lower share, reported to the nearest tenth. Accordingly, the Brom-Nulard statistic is 0.6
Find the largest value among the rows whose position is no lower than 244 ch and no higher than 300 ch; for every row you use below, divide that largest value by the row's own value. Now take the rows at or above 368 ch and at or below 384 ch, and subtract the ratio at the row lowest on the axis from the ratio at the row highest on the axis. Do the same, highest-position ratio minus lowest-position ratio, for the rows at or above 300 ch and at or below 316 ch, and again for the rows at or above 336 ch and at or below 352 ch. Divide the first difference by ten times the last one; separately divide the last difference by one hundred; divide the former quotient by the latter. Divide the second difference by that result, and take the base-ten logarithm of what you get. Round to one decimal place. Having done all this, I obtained -2.9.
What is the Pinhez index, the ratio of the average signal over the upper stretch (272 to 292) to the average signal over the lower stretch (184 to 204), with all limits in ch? 1.11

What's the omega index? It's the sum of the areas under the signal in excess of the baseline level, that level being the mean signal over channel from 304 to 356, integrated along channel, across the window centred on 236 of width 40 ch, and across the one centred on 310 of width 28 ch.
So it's 12.0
